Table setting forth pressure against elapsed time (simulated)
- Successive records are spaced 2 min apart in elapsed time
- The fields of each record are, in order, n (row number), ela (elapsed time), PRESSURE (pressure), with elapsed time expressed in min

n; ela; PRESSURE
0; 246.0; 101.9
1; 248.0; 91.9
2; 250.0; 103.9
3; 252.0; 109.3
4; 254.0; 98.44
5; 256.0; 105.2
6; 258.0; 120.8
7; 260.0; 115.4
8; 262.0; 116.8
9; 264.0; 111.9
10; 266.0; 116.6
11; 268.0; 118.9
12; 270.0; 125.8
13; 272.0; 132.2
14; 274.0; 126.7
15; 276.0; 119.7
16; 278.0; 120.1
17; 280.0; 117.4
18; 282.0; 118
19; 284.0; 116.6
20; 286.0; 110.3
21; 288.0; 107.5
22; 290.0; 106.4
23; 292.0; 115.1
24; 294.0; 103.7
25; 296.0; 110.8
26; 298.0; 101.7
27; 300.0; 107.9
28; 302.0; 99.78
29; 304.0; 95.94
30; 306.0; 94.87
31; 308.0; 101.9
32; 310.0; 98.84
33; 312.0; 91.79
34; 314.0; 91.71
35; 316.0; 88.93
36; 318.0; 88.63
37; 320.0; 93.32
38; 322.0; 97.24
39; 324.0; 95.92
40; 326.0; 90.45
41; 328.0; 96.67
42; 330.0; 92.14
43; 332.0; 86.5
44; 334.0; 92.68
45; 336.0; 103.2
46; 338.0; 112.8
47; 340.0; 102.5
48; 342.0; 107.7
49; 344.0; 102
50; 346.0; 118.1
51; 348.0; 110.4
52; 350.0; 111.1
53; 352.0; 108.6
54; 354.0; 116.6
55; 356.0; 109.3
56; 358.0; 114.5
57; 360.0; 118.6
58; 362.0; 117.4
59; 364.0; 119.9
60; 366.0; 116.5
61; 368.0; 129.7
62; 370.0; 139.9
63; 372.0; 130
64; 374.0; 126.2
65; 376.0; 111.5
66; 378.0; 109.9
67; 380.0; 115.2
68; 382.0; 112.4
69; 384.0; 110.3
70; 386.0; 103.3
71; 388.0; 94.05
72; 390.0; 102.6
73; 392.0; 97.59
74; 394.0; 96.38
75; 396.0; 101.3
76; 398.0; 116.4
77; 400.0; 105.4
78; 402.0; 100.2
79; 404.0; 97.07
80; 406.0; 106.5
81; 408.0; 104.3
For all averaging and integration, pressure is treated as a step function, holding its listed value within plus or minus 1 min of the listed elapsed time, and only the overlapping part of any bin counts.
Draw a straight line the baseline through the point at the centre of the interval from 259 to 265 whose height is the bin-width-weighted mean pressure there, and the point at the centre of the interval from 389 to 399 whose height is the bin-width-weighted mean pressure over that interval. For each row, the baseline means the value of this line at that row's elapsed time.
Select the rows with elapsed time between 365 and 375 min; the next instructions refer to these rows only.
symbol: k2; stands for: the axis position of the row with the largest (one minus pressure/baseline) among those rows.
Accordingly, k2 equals 366.0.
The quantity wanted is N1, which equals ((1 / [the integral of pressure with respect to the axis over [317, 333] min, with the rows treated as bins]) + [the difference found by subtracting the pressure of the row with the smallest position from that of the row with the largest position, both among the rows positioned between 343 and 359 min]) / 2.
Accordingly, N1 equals 6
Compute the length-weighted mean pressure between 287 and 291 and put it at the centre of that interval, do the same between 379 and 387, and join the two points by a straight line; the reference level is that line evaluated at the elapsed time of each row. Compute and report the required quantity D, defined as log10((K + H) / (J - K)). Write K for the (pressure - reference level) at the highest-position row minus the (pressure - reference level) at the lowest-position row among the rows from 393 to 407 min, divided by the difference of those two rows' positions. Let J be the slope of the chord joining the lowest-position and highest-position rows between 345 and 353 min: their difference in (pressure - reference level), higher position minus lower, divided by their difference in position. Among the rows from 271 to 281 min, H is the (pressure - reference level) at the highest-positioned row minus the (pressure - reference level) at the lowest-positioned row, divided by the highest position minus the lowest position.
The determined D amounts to -0.4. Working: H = -1.9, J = -1.6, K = 0.8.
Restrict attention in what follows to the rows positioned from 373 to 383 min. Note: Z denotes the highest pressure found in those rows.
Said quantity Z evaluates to 126.2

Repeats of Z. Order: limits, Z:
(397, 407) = 116.4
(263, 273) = 132.2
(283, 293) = 116.6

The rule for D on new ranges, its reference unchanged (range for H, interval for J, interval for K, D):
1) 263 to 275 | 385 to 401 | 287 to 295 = 0.0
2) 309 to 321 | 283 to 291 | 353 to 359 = 0.0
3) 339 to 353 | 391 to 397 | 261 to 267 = -0.4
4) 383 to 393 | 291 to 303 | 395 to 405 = 0.3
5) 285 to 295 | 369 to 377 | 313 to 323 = -1.4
